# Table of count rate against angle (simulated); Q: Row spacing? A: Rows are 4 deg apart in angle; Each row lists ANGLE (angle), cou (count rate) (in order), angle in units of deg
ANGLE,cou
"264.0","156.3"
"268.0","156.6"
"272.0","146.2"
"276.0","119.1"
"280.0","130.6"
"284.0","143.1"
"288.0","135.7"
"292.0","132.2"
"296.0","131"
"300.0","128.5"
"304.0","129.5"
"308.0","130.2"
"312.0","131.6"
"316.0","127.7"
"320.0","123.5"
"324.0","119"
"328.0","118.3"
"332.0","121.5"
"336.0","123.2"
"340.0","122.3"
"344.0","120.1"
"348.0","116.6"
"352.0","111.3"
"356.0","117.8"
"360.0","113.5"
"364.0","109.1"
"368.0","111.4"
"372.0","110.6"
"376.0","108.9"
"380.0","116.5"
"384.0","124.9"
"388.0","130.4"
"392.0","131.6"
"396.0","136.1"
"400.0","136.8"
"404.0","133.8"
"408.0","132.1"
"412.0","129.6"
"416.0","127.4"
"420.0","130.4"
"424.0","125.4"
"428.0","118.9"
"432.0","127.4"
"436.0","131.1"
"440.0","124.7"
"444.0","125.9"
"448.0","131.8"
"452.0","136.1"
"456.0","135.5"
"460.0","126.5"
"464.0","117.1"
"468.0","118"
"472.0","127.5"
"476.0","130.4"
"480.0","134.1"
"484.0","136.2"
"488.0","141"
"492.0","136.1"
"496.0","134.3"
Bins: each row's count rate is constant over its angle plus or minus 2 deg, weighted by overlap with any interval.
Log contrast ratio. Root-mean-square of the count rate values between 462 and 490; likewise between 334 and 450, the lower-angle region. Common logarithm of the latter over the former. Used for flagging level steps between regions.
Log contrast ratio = -0.020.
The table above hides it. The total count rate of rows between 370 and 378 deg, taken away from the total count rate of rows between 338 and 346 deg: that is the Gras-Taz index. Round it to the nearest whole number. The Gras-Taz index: 23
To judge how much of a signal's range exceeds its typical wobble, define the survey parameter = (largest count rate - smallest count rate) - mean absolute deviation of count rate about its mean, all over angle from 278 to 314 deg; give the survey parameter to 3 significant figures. 11.5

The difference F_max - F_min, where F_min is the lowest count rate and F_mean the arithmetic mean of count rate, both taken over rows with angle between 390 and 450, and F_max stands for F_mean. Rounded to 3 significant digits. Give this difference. 10.6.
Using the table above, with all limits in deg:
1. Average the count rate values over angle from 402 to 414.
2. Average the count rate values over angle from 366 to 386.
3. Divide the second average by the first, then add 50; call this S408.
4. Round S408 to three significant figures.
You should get 50.9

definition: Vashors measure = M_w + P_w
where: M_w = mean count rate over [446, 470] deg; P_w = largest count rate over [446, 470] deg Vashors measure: 264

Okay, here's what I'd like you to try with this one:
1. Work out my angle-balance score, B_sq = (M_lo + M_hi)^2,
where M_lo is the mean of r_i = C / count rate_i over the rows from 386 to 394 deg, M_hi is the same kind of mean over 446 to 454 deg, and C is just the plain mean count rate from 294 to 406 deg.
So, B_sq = 3.4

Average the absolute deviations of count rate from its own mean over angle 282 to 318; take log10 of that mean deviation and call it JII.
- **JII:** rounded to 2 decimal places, 0.51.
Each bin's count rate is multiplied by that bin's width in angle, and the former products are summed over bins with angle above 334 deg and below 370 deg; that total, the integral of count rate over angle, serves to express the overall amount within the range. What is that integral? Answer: 4181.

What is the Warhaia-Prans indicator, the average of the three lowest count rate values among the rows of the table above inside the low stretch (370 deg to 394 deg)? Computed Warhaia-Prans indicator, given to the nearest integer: 112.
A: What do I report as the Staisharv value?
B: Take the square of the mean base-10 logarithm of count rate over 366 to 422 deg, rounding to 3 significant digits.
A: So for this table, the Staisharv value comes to 4.40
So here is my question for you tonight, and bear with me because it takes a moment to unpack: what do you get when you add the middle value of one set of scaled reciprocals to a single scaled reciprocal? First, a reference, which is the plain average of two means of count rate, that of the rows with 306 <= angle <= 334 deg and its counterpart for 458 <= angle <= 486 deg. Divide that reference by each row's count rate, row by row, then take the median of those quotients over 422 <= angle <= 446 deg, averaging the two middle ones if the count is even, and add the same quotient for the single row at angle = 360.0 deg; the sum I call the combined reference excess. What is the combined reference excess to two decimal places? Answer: 2.11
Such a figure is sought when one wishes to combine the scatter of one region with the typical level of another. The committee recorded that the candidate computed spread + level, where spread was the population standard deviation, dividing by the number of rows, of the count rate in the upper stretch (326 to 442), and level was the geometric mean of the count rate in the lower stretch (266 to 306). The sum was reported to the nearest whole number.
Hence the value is 143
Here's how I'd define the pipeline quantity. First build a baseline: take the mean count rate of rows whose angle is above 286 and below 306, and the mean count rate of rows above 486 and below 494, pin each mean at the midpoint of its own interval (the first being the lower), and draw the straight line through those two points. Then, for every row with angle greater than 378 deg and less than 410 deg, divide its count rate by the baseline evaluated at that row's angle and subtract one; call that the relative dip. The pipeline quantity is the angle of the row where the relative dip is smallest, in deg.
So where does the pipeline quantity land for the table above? 380.0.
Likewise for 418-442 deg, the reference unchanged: 428.0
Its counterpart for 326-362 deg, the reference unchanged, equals 352.0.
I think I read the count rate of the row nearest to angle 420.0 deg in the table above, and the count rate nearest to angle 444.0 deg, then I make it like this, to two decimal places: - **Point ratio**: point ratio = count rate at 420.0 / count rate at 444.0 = 1.04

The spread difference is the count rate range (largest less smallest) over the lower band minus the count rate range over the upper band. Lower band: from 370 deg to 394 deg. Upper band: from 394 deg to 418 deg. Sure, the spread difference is 13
